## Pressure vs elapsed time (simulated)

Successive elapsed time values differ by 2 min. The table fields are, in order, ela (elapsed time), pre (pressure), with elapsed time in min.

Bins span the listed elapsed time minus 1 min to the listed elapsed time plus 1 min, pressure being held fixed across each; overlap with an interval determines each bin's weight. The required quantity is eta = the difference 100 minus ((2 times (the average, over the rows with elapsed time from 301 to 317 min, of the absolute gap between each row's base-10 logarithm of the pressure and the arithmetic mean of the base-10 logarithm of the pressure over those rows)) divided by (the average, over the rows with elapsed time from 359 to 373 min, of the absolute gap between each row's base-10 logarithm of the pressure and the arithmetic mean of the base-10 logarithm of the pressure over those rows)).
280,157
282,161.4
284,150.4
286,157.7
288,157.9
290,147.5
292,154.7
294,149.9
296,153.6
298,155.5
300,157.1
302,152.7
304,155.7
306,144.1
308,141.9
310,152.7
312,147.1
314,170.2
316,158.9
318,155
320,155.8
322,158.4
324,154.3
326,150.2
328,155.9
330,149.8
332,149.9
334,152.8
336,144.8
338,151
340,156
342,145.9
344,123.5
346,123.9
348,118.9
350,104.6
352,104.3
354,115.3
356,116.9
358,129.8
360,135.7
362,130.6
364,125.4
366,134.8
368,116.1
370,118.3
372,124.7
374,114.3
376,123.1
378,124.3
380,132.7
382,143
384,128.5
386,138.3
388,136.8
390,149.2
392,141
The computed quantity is 98.3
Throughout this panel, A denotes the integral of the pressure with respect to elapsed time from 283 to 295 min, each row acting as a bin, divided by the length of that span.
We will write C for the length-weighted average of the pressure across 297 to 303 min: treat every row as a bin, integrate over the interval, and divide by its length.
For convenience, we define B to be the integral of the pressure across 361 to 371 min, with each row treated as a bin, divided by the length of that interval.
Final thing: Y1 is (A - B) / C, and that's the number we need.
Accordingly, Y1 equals 0.18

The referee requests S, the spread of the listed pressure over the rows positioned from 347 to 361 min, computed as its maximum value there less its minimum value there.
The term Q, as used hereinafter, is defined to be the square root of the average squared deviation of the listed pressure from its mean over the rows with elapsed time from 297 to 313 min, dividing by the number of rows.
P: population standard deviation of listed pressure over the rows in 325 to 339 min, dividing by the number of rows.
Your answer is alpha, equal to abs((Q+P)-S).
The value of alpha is 23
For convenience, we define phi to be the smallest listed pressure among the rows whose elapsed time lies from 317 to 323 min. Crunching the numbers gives 155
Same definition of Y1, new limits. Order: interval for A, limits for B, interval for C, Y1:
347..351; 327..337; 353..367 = -0.31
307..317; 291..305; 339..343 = 0.00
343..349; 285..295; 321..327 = -0.20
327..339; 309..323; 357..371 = -0.05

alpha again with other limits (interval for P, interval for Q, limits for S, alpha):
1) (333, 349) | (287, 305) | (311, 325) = 6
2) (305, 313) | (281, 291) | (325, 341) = 2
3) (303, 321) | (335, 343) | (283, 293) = 2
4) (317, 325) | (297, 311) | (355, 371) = 13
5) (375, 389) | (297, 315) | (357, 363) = 9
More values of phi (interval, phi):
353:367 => 115.3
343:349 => 118.9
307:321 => 141.9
